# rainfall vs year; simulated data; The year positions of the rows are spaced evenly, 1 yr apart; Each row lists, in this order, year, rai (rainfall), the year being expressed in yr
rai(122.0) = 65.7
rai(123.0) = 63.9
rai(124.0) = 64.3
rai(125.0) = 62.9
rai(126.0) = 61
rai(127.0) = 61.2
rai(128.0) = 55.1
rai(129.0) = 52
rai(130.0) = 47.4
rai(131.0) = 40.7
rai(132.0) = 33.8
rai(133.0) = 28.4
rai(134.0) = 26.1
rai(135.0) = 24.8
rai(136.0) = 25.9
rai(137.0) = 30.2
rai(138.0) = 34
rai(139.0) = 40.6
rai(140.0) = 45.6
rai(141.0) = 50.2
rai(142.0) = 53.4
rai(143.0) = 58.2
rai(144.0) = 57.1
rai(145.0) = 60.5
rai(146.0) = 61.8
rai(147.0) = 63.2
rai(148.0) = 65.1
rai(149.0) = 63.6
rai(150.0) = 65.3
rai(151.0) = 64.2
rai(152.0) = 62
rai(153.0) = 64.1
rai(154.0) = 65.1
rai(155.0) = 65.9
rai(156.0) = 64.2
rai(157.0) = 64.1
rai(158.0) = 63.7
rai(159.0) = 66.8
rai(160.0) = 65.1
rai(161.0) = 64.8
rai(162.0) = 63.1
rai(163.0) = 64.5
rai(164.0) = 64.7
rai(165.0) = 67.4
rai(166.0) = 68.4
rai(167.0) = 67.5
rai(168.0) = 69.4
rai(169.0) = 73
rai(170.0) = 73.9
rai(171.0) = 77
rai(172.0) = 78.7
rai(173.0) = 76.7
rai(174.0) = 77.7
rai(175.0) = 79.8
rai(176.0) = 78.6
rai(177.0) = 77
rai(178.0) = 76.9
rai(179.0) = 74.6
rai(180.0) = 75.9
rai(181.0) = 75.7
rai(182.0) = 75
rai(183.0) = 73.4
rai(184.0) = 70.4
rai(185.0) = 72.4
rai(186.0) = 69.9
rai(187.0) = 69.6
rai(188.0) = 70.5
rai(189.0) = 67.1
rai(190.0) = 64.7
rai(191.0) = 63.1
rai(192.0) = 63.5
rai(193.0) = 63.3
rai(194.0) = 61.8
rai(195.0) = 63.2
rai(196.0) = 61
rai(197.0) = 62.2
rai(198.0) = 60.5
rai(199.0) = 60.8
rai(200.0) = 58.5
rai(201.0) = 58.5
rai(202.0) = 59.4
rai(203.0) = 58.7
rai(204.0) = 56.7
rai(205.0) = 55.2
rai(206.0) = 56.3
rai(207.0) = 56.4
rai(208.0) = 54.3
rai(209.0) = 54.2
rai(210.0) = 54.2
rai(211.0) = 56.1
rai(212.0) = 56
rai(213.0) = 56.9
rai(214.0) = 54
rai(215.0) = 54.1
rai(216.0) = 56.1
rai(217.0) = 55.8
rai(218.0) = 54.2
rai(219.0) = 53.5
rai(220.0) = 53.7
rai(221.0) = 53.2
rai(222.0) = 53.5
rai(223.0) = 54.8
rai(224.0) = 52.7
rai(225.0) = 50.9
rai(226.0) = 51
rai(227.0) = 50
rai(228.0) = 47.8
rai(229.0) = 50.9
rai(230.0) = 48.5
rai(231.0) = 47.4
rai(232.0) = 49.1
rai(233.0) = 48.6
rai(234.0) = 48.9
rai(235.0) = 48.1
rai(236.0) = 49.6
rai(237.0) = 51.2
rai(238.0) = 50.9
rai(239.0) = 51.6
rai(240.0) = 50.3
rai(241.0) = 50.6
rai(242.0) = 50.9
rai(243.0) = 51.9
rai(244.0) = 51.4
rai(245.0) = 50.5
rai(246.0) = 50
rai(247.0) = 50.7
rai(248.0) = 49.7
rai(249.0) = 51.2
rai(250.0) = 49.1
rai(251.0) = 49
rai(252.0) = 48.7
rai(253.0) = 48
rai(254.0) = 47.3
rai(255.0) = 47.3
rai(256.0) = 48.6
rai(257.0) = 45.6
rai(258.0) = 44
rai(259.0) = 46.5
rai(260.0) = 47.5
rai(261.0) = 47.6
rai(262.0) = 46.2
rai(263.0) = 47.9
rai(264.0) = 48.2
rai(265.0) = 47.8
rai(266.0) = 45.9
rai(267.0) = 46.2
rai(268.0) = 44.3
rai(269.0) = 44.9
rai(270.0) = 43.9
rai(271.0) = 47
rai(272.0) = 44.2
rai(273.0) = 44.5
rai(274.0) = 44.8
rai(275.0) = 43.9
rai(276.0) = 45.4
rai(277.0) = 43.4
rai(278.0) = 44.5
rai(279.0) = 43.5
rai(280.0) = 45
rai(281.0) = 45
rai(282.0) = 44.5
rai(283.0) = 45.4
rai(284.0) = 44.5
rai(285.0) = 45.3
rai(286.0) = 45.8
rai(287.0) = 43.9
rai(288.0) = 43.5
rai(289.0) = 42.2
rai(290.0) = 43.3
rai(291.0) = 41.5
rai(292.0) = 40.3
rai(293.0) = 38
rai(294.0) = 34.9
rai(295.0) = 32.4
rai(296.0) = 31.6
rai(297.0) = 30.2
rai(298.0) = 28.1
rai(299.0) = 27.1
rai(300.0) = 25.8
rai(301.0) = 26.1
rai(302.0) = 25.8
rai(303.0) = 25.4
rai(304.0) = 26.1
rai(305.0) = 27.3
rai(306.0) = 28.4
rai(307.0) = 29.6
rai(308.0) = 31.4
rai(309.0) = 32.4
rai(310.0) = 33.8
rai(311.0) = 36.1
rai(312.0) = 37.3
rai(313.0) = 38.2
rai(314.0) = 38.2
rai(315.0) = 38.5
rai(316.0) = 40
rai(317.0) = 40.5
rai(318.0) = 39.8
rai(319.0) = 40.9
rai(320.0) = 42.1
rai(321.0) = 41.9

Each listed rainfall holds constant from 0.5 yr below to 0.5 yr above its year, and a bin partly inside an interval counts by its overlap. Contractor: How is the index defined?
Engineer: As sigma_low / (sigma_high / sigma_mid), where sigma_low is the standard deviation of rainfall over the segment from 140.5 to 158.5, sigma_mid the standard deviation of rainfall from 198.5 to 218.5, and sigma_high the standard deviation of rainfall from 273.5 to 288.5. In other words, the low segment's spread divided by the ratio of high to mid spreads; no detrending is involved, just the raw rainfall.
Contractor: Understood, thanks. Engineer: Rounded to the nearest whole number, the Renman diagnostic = 11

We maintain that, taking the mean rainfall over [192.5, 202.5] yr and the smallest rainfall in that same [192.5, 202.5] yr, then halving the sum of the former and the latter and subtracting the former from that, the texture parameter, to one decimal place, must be -1.2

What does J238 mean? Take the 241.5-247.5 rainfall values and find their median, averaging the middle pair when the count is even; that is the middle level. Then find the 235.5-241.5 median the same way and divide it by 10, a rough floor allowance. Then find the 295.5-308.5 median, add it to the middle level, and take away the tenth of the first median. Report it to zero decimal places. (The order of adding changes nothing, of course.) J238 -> 73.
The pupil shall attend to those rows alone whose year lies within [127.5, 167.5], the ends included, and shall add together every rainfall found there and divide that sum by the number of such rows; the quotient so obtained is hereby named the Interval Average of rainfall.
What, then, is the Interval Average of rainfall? 55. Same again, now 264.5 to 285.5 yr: 45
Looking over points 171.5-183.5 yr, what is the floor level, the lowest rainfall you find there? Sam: 73.4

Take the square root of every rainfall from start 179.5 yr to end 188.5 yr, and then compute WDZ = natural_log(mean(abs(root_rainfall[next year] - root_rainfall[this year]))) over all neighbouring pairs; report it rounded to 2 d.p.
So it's -2.50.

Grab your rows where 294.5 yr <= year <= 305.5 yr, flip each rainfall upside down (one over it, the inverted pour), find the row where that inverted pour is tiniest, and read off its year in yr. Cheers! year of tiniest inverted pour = 295.0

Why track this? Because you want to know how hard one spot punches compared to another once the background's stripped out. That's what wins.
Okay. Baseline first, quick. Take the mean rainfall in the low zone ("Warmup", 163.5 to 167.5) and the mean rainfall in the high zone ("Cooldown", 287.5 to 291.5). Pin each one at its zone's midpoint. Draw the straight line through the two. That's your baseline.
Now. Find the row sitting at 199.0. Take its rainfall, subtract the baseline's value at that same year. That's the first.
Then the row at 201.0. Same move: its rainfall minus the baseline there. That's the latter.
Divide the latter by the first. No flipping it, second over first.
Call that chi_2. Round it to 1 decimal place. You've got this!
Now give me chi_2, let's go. -4.0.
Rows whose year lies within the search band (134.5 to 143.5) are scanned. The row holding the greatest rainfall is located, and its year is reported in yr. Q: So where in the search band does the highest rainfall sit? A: 143.0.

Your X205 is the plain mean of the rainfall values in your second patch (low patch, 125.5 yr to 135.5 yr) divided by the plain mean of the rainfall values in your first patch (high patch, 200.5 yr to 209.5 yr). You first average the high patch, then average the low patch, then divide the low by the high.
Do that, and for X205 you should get 0.76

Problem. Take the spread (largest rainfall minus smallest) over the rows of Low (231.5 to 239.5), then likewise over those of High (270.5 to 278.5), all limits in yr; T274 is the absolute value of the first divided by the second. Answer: 1.0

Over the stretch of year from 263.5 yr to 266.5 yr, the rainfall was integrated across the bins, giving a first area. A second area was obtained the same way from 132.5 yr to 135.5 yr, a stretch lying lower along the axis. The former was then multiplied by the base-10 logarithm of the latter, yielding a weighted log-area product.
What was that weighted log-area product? 270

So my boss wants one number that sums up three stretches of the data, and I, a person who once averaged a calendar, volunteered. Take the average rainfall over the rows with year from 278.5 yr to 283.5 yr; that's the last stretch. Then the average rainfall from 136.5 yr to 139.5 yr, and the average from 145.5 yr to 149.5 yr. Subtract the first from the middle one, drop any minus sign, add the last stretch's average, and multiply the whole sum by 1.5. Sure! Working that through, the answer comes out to 110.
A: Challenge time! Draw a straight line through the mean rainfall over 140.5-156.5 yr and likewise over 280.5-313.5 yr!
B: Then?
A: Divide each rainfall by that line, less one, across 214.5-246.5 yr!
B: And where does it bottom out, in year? 228.0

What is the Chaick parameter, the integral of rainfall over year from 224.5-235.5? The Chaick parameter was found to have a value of 541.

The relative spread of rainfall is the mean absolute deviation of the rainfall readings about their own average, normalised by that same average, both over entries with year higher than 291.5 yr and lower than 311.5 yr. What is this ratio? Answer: 0.12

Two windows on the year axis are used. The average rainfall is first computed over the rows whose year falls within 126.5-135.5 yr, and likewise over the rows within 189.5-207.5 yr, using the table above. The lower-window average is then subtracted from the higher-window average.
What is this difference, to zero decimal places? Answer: 19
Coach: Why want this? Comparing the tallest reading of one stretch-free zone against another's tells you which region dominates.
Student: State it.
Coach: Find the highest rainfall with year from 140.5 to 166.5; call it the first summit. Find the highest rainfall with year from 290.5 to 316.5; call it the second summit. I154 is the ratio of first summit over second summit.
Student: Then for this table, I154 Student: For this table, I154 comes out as 1.6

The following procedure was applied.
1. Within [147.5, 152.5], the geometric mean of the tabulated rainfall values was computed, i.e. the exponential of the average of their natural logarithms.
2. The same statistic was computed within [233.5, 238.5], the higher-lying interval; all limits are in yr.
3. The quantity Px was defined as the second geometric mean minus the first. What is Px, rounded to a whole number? -14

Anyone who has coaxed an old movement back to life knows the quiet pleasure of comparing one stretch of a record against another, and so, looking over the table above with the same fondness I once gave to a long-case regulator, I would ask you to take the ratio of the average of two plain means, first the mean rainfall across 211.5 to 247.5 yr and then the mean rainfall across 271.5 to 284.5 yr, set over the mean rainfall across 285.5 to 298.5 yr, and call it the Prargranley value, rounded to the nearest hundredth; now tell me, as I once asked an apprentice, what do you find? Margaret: 1.26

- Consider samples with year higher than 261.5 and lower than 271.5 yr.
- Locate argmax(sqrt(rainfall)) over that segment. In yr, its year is 264.0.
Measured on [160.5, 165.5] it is 165.0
